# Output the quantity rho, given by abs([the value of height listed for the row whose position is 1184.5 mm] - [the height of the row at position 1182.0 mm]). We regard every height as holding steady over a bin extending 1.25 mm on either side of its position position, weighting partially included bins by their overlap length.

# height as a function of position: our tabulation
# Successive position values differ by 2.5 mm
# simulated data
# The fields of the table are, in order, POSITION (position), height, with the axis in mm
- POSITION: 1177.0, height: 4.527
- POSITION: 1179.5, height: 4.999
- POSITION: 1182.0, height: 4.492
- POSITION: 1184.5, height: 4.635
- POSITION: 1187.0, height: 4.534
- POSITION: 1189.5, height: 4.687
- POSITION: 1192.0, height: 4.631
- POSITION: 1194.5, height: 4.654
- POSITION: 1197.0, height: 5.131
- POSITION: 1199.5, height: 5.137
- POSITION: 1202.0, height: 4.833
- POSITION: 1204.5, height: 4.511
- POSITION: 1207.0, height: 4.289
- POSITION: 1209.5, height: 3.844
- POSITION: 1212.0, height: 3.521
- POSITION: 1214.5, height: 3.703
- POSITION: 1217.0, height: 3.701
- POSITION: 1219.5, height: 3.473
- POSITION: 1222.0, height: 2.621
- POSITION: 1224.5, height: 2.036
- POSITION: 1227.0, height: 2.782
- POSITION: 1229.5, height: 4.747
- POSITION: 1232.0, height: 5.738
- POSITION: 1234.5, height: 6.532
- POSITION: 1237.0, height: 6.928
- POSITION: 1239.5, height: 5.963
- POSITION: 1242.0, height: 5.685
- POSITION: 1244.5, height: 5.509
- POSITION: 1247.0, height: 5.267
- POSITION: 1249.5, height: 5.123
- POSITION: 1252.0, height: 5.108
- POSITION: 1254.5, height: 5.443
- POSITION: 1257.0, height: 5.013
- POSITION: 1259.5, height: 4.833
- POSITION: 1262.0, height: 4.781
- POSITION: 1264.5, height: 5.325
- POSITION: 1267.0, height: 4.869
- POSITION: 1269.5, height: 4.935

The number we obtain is 0.14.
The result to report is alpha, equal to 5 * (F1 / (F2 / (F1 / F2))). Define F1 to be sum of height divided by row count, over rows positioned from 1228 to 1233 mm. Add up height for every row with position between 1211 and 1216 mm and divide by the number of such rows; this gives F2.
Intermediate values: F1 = 5.2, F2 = 3.6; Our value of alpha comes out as 11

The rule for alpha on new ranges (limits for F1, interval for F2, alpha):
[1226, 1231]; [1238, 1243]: 2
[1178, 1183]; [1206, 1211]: 7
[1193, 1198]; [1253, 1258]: 4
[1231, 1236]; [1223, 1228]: 32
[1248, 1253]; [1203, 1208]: 7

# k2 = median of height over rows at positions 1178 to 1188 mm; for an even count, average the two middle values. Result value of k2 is 4.6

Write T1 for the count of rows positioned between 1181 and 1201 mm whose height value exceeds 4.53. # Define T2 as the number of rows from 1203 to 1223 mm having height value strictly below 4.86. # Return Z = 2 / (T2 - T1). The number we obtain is 2.0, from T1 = 7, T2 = 8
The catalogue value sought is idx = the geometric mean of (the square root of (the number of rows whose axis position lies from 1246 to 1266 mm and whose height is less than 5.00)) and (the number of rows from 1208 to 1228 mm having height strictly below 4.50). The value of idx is 3.4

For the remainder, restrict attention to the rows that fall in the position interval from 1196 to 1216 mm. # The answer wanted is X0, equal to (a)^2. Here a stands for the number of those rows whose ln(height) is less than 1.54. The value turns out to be 25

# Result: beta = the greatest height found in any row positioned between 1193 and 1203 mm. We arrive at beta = 5.137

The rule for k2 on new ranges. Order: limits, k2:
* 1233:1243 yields 6.2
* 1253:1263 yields 4.9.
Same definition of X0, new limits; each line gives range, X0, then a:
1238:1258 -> 0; 0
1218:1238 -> 16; 4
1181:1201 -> 25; 5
